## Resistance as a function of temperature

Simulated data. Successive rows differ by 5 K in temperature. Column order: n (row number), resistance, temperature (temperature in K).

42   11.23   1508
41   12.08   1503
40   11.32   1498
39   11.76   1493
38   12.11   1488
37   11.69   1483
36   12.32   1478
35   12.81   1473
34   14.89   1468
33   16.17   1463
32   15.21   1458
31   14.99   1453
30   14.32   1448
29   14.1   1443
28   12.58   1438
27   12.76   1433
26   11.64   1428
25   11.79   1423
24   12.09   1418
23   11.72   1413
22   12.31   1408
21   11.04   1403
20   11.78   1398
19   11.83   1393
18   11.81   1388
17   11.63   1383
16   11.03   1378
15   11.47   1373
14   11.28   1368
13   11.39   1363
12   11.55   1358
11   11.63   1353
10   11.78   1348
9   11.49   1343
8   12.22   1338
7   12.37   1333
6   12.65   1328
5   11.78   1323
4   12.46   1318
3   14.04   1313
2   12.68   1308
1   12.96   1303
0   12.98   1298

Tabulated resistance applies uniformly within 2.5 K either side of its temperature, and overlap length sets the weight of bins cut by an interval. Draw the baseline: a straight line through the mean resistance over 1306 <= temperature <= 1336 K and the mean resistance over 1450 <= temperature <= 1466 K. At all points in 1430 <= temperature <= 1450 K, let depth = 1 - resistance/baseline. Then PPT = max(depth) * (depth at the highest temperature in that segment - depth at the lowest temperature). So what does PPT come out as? -0.014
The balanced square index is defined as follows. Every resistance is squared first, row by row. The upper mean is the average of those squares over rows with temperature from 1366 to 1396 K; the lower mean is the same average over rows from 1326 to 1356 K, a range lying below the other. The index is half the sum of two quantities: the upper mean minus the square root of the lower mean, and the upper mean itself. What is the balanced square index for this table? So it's 127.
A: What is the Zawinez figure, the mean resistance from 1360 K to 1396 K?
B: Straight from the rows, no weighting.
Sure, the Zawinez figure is 11.5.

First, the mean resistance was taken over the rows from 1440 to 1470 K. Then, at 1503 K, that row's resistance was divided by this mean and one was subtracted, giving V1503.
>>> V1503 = -0.19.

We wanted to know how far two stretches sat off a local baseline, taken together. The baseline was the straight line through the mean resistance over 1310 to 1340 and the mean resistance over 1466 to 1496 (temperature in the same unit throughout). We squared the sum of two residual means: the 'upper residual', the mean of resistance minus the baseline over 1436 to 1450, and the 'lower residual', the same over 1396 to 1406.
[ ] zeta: 0.0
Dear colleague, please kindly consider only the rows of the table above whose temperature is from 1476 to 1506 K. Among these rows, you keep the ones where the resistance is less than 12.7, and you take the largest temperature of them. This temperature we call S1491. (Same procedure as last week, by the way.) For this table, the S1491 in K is 1503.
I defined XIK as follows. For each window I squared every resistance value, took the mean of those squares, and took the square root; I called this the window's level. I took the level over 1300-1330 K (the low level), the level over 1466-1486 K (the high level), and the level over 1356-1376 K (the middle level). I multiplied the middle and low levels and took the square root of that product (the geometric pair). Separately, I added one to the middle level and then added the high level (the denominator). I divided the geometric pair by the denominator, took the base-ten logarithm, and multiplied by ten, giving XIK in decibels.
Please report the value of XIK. -3.2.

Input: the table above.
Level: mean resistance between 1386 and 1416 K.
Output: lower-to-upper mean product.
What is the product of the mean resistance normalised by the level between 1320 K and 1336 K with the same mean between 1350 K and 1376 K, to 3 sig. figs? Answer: 1.02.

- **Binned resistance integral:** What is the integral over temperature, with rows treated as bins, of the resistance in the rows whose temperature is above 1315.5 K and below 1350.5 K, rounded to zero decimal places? 424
